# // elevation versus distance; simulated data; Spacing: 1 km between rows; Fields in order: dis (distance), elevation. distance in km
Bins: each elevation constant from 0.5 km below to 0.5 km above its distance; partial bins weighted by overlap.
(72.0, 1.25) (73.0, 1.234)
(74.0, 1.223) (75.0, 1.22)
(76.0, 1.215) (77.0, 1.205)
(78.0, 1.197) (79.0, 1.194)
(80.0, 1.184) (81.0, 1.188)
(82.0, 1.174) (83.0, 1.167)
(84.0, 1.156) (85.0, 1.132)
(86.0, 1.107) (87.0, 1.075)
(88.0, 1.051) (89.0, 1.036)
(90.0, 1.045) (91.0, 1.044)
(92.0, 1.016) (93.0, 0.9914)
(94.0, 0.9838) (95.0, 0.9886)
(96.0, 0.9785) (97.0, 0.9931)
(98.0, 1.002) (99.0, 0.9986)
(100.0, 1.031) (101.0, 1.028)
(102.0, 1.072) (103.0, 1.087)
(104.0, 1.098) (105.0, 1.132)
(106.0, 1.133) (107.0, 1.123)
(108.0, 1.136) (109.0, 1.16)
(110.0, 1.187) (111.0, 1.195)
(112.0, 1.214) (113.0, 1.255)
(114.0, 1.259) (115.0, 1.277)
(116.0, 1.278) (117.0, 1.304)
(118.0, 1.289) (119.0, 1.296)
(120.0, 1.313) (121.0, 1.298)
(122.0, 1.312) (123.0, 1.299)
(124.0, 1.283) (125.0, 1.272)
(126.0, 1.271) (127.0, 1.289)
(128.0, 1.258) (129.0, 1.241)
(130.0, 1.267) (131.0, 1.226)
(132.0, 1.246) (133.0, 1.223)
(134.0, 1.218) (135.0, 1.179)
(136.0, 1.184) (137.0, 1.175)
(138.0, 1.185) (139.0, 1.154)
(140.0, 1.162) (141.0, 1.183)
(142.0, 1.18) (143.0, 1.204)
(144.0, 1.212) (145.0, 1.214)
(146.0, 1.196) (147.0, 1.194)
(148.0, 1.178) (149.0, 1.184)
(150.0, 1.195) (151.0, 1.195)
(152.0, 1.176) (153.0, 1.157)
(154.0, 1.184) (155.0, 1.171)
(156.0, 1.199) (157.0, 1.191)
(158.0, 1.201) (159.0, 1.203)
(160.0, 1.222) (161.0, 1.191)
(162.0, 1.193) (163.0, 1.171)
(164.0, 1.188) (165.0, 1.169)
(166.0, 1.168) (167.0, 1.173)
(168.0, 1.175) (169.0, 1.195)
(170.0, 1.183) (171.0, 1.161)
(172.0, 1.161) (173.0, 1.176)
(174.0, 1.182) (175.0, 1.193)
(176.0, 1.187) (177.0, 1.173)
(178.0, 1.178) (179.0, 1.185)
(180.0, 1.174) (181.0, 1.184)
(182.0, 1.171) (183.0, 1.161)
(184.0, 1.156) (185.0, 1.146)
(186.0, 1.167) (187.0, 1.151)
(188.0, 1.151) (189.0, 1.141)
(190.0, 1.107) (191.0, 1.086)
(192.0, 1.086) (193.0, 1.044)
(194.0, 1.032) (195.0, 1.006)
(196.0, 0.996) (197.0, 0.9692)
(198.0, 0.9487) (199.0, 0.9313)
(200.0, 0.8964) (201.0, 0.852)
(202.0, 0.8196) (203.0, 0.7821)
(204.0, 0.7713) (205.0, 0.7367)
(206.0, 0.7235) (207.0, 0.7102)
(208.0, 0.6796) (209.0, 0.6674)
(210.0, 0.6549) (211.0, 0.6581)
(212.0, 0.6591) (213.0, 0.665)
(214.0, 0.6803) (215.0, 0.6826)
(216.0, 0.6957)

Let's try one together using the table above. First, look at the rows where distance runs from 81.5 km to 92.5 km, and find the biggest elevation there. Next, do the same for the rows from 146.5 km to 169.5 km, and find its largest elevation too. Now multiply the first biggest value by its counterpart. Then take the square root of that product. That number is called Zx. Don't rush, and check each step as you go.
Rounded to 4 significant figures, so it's 1.198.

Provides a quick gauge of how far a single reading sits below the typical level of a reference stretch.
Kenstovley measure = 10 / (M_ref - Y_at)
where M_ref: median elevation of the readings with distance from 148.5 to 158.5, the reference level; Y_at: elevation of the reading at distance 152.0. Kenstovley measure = 870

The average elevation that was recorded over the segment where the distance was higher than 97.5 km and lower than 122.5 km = 1.18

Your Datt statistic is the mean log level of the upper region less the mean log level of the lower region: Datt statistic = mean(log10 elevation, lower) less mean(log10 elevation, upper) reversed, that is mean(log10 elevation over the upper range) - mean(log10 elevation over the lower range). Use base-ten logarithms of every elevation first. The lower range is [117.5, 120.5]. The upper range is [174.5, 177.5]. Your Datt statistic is -0.040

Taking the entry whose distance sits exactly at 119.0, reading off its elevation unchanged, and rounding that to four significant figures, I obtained 1.296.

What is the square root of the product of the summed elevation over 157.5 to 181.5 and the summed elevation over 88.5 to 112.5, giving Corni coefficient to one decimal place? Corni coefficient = 27.0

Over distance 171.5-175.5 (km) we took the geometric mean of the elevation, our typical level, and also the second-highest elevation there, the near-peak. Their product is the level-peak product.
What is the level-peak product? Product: 1.39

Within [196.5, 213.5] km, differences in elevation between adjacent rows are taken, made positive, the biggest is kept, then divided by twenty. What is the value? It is 0.0022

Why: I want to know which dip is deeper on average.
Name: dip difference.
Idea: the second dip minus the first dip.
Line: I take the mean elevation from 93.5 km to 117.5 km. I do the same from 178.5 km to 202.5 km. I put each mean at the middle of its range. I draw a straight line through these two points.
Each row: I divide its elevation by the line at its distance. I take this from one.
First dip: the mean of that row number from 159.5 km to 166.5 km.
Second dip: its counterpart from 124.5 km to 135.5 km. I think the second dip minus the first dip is -0.031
